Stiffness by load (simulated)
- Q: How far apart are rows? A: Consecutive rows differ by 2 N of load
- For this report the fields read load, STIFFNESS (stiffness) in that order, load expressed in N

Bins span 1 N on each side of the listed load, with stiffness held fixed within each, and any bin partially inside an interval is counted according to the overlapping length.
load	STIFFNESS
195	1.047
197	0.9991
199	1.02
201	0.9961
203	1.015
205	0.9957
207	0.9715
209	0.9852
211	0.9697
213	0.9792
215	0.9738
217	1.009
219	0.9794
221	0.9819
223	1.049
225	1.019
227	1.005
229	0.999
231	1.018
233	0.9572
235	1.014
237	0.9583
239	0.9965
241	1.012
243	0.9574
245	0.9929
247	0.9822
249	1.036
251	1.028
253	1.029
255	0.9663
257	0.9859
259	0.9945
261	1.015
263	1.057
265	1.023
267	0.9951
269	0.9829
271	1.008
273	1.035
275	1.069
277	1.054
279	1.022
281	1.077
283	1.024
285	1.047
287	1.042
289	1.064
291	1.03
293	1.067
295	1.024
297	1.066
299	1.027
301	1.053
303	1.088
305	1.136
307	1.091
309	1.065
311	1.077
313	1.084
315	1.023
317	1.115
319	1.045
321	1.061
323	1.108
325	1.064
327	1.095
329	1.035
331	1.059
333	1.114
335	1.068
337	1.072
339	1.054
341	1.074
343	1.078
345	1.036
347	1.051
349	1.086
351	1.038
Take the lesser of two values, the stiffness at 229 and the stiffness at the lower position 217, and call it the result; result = 1.00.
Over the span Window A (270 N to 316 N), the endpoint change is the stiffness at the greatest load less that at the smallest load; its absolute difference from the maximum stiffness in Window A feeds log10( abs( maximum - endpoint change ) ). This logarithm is 0.05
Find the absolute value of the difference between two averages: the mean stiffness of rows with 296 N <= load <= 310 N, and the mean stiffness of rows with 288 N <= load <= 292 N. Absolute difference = 0.03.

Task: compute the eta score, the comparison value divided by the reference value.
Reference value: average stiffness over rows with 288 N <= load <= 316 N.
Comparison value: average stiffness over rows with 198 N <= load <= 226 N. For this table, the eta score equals 0.936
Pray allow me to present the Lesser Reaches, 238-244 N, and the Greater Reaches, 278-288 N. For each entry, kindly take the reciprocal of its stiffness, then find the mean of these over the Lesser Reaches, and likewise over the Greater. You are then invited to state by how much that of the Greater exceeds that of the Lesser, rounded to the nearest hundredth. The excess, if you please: -0.05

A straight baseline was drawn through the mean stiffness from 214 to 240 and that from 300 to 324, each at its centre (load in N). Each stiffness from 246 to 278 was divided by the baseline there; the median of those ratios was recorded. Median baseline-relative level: 0.988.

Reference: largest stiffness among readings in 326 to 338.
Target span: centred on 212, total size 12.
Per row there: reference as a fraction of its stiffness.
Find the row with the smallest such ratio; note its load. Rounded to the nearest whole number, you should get 217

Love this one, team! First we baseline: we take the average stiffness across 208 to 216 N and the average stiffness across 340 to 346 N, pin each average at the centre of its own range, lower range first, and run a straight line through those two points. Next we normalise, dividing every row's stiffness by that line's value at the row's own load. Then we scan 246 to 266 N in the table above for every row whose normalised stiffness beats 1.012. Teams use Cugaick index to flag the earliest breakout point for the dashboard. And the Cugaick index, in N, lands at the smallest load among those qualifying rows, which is 249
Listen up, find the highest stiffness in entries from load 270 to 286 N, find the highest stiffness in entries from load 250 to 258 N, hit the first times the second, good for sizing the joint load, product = 1.108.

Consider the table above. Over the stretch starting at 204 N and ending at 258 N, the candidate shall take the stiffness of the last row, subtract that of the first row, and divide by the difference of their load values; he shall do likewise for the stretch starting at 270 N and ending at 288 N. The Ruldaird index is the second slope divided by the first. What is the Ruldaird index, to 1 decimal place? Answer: -11.3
